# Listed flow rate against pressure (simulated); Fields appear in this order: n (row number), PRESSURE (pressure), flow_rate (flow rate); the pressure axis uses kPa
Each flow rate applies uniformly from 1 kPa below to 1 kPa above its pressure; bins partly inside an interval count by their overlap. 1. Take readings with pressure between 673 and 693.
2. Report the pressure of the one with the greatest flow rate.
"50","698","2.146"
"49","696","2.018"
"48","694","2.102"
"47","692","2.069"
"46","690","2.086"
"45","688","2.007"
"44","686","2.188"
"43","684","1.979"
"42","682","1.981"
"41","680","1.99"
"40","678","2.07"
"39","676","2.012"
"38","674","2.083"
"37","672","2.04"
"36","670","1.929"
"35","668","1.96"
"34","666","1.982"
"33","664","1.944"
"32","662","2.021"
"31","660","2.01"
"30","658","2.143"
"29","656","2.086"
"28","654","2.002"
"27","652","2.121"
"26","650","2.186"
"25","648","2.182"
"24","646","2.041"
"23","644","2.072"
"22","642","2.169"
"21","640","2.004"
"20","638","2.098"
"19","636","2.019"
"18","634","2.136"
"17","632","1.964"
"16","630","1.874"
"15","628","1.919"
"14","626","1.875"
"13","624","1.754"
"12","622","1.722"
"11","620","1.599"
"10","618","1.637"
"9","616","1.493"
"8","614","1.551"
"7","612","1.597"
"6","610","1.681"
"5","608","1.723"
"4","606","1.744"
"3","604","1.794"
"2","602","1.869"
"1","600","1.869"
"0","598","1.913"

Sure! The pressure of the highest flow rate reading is 686 kPa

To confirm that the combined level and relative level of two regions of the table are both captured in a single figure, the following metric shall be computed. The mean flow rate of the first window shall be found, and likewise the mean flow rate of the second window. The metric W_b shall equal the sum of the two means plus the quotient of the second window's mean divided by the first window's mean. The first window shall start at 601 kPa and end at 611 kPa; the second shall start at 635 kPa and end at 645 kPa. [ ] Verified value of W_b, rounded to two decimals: 5.01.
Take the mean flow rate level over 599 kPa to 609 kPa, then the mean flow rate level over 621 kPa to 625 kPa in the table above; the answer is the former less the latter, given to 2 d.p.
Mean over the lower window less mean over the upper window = 0.06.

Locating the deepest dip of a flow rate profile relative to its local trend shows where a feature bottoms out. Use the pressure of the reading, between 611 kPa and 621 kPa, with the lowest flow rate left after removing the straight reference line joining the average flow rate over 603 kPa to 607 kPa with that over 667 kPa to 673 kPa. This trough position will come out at 616 kPa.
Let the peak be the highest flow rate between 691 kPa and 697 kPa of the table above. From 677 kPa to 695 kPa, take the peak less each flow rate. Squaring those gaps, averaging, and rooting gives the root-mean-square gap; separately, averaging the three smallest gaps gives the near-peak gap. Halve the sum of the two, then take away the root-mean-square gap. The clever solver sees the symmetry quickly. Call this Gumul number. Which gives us -0.05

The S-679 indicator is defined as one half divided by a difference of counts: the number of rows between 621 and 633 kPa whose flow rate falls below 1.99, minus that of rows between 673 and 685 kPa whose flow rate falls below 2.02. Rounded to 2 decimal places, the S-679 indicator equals 0.25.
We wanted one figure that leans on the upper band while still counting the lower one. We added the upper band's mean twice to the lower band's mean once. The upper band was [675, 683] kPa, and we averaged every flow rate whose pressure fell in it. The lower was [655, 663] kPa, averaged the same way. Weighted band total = 6.09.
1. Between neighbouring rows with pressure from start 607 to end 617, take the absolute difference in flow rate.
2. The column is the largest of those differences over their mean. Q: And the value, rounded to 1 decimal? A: 1.5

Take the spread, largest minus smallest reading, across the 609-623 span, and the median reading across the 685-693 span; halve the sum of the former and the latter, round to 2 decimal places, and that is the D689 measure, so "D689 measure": 1.15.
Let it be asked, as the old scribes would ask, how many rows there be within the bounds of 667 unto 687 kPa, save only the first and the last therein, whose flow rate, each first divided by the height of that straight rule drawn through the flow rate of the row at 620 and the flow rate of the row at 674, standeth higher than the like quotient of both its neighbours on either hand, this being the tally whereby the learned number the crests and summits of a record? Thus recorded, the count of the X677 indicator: 2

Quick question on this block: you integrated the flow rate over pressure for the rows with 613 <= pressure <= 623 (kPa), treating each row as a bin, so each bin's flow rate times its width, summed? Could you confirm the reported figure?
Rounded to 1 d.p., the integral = 16.0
